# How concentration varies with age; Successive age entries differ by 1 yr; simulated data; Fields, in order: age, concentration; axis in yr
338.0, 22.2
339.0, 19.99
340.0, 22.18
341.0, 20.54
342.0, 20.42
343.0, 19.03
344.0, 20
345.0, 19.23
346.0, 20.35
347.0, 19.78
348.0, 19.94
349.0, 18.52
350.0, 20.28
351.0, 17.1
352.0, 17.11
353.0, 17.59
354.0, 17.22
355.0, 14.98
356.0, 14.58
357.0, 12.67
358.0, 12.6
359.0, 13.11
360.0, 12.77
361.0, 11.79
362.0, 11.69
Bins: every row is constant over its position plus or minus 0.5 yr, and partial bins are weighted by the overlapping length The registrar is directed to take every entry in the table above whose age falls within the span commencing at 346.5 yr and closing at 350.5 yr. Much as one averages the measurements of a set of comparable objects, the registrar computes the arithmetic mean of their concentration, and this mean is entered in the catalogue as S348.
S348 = 19.6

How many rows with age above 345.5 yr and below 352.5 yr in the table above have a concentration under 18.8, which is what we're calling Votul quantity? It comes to 3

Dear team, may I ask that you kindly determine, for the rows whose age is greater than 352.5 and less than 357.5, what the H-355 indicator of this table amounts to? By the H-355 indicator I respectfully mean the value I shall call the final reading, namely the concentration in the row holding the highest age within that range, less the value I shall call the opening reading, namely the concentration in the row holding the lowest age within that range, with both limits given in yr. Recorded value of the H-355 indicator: -4.9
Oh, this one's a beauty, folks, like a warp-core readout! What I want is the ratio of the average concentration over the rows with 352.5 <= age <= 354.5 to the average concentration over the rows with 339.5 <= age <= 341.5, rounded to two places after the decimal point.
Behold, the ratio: 0.81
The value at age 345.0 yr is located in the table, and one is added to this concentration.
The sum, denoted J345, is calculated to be 20.2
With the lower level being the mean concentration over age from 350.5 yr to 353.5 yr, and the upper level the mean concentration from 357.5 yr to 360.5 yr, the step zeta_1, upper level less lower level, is -4.4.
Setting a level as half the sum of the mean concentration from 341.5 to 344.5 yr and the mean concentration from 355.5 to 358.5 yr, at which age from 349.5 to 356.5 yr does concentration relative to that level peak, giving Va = 350.0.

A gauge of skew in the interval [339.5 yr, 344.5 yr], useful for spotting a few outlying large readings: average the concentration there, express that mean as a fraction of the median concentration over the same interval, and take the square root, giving 1.00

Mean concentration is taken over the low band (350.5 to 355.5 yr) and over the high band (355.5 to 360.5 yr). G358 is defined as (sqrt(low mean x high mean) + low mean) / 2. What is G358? 15.8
